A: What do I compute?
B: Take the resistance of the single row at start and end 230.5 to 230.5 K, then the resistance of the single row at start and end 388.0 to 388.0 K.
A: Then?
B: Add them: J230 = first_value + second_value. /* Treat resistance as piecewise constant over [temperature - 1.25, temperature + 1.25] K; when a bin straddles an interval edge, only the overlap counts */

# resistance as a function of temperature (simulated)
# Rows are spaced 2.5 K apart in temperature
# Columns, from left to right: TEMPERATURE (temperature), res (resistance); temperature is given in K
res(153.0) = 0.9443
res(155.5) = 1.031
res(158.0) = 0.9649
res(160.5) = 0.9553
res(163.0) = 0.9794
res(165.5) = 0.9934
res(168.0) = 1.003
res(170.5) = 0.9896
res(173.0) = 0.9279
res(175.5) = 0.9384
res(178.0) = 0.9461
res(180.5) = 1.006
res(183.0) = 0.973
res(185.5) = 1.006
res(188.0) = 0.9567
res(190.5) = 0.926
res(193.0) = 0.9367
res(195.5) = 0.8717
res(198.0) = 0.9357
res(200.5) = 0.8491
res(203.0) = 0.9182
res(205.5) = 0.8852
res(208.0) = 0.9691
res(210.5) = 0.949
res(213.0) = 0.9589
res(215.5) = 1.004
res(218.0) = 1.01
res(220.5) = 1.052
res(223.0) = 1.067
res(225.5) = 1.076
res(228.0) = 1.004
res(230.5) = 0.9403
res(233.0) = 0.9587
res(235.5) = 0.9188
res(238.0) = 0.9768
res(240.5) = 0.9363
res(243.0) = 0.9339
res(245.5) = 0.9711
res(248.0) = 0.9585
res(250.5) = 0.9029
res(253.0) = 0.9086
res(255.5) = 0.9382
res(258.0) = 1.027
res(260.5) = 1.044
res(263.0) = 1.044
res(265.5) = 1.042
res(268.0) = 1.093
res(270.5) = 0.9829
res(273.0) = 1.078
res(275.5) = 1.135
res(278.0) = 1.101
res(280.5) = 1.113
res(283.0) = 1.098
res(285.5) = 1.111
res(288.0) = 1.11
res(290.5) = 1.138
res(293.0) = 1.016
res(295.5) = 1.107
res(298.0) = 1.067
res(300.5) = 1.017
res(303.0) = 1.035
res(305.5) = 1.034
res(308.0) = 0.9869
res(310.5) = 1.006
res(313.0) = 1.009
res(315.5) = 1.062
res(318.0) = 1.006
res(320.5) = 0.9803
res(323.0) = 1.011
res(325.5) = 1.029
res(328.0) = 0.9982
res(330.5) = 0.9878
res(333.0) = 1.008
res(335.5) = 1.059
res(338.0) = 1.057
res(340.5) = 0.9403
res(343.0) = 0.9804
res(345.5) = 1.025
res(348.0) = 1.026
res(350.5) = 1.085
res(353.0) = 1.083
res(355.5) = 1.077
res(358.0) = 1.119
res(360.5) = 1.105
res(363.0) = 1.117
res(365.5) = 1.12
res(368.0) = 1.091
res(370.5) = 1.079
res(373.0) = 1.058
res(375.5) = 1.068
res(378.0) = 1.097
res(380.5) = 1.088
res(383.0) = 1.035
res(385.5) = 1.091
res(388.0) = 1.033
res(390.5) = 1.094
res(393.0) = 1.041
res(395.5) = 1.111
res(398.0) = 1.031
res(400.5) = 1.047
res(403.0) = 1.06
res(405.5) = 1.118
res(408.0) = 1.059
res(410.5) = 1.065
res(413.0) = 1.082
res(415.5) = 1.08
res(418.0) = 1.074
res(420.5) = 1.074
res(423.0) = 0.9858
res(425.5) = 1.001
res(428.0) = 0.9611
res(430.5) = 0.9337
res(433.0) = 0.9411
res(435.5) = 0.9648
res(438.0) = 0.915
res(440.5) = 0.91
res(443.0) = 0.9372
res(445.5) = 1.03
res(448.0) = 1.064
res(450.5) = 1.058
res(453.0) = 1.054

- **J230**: 1.97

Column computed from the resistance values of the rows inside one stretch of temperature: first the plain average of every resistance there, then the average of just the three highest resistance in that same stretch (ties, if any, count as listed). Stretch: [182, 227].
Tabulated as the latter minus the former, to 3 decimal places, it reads 0.101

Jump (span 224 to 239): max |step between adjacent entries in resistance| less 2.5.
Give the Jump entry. -2.43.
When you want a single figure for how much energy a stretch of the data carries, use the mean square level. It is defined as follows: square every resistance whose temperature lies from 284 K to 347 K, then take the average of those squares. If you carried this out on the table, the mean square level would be 1.07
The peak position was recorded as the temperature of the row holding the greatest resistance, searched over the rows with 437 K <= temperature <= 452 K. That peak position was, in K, 448.0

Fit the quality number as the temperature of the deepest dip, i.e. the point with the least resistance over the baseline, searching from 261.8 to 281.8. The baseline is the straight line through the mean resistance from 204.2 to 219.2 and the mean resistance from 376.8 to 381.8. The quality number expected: 270.5 K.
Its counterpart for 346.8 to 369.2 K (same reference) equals 348.0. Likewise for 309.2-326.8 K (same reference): 320.5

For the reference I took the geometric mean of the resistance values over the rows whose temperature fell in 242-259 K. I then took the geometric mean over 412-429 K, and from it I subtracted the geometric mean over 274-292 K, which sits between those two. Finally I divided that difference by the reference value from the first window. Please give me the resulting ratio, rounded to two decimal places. -0.08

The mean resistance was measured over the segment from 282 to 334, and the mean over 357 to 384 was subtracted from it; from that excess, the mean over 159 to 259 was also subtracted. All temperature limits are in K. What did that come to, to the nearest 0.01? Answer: -1.01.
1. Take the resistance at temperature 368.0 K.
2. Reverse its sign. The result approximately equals -1.09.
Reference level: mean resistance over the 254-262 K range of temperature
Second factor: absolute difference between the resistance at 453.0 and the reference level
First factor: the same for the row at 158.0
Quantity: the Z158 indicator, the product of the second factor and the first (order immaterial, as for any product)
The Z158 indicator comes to 0.0019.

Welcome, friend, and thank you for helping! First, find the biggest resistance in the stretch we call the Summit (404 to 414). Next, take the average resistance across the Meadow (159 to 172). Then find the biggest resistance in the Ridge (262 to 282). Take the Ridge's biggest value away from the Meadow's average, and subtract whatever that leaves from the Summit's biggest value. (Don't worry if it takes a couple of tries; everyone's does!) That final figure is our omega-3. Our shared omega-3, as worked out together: 1.27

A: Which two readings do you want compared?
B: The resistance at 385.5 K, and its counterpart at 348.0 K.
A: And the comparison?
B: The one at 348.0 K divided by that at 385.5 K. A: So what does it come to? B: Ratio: 0.94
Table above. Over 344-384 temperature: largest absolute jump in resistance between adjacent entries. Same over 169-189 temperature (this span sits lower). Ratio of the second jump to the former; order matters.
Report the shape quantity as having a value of 1.0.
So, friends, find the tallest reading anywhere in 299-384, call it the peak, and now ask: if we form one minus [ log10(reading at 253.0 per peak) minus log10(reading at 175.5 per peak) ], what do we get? 1.01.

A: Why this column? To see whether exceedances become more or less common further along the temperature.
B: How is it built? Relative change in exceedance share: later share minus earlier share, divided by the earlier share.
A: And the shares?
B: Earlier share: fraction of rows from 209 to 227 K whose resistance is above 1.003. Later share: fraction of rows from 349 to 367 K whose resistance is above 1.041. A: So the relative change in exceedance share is 0.4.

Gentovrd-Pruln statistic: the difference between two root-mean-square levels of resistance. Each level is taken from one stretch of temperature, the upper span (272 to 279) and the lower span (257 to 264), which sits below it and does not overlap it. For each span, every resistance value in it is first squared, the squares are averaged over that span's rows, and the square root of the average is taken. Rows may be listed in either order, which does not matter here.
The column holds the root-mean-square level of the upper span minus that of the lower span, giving 0.067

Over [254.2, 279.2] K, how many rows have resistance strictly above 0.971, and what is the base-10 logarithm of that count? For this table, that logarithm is 0.95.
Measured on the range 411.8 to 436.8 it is 0.78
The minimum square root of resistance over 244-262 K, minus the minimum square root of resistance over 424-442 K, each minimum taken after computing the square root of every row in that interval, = 0.00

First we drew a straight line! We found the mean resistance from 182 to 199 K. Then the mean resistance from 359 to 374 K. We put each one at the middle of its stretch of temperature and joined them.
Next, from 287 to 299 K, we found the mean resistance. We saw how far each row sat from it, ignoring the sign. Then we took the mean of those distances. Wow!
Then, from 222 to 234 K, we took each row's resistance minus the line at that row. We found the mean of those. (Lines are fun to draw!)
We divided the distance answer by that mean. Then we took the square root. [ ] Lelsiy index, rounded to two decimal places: 1.05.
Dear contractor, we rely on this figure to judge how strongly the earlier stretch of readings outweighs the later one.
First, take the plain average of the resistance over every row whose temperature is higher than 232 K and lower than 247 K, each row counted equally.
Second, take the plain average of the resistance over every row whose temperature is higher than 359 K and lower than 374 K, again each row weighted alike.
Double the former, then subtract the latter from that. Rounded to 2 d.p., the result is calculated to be 0.80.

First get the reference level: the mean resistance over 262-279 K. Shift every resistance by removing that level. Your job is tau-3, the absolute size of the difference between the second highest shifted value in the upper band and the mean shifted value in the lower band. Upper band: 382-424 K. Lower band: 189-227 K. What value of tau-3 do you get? 0.150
